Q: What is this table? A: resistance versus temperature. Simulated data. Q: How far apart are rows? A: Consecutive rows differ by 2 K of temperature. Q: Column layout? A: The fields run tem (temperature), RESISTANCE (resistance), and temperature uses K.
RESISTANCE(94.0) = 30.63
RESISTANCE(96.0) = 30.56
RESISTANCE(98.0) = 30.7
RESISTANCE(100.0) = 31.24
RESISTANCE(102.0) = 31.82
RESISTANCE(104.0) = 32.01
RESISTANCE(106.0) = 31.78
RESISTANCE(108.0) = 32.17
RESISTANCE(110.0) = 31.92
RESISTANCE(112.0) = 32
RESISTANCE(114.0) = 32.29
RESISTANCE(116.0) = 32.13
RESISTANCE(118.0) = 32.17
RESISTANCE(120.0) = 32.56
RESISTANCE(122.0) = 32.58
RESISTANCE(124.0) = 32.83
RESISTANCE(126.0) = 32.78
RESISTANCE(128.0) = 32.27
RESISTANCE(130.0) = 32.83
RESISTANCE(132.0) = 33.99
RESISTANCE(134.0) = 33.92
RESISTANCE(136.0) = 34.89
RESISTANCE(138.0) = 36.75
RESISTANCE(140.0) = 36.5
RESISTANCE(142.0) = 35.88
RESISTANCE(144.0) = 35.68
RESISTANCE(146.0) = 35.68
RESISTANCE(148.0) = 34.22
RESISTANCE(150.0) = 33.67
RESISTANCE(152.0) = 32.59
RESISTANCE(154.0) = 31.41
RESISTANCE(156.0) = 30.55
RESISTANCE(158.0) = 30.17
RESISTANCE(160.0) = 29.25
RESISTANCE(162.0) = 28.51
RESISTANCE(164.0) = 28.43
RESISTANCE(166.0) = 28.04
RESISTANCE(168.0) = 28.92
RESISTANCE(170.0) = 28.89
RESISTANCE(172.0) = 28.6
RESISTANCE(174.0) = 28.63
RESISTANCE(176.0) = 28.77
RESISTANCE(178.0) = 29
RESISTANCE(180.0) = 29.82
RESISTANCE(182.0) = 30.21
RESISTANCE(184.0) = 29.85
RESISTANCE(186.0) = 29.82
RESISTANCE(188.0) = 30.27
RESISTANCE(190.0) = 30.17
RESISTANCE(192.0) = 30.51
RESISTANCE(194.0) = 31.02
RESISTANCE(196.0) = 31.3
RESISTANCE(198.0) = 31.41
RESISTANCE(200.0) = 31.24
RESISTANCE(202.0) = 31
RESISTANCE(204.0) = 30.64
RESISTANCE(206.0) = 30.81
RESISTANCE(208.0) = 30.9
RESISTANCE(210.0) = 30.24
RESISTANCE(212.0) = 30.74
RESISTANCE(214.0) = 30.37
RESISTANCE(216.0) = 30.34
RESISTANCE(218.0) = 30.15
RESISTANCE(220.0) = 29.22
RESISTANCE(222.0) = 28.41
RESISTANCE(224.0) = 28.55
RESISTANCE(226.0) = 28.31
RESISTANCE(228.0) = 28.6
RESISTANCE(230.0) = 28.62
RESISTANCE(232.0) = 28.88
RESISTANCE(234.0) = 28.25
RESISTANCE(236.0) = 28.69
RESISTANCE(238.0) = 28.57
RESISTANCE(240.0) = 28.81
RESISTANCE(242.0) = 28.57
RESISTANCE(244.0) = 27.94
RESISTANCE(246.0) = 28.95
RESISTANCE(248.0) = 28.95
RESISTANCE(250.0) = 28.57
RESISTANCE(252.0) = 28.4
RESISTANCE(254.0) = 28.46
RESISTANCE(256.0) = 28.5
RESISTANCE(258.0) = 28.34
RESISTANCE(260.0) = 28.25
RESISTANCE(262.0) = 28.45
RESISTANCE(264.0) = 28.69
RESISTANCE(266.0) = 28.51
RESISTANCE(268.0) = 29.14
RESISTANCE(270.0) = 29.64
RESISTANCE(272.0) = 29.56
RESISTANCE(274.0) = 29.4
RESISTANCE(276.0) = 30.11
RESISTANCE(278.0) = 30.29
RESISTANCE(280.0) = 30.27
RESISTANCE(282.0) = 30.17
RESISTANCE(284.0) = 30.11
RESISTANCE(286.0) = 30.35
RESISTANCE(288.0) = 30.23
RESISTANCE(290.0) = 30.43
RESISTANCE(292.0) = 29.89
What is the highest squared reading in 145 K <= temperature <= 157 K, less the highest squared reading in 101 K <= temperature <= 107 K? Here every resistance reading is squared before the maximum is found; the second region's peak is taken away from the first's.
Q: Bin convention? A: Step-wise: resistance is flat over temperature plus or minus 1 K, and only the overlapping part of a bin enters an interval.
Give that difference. 248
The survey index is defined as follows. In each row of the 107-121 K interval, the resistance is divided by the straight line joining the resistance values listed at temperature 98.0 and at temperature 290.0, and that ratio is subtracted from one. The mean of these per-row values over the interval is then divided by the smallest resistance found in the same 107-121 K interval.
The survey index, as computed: -0.0015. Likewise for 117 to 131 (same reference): -0.0019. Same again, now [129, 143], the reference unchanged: -0.0043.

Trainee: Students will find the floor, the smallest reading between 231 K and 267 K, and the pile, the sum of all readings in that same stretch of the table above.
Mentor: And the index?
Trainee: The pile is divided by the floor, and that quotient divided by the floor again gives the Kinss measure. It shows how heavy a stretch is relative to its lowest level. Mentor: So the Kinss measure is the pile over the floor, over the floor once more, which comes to 0.66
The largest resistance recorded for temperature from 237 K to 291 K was 30.43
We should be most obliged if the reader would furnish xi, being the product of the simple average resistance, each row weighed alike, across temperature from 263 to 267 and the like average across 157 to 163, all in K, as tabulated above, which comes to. 838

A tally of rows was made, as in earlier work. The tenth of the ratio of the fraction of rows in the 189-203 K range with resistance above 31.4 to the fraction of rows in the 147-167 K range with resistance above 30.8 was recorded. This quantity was 0.036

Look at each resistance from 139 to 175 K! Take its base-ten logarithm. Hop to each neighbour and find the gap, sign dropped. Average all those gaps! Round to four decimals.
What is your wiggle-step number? 0.0078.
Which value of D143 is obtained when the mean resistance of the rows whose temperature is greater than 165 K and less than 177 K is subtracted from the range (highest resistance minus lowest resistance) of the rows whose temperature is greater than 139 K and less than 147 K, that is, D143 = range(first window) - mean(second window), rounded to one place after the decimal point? -27.8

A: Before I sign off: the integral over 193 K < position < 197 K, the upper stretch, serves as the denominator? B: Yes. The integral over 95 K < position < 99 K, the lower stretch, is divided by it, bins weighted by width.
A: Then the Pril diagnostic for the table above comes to 0.98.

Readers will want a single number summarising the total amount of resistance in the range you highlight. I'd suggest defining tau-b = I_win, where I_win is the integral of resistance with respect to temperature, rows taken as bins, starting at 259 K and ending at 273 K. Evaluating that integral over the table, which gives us 404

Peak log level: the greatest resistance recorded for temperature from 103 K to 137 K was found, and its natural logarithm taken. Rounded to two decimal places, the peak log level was 3.55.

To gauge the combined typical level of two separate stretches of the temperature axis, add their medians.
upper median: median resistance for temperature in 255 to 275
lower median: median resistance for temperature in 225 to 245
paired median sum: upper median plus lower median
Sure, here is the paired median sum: 57.2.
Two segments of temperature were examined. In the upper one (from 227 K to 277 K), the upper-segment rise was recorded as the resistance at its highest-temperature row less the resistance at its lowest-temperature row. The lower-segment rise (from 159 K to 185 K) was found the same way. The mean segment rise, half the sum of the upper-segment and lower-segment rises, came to 1.1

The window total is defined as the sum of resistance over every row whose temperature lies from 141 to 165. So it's 386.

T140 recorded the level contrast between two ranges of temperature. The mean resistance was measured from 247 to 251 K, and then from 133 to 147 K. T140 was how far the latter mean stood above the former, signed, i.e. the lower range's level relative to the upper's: 6.9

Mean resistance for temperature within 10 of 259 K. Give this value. 28.5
